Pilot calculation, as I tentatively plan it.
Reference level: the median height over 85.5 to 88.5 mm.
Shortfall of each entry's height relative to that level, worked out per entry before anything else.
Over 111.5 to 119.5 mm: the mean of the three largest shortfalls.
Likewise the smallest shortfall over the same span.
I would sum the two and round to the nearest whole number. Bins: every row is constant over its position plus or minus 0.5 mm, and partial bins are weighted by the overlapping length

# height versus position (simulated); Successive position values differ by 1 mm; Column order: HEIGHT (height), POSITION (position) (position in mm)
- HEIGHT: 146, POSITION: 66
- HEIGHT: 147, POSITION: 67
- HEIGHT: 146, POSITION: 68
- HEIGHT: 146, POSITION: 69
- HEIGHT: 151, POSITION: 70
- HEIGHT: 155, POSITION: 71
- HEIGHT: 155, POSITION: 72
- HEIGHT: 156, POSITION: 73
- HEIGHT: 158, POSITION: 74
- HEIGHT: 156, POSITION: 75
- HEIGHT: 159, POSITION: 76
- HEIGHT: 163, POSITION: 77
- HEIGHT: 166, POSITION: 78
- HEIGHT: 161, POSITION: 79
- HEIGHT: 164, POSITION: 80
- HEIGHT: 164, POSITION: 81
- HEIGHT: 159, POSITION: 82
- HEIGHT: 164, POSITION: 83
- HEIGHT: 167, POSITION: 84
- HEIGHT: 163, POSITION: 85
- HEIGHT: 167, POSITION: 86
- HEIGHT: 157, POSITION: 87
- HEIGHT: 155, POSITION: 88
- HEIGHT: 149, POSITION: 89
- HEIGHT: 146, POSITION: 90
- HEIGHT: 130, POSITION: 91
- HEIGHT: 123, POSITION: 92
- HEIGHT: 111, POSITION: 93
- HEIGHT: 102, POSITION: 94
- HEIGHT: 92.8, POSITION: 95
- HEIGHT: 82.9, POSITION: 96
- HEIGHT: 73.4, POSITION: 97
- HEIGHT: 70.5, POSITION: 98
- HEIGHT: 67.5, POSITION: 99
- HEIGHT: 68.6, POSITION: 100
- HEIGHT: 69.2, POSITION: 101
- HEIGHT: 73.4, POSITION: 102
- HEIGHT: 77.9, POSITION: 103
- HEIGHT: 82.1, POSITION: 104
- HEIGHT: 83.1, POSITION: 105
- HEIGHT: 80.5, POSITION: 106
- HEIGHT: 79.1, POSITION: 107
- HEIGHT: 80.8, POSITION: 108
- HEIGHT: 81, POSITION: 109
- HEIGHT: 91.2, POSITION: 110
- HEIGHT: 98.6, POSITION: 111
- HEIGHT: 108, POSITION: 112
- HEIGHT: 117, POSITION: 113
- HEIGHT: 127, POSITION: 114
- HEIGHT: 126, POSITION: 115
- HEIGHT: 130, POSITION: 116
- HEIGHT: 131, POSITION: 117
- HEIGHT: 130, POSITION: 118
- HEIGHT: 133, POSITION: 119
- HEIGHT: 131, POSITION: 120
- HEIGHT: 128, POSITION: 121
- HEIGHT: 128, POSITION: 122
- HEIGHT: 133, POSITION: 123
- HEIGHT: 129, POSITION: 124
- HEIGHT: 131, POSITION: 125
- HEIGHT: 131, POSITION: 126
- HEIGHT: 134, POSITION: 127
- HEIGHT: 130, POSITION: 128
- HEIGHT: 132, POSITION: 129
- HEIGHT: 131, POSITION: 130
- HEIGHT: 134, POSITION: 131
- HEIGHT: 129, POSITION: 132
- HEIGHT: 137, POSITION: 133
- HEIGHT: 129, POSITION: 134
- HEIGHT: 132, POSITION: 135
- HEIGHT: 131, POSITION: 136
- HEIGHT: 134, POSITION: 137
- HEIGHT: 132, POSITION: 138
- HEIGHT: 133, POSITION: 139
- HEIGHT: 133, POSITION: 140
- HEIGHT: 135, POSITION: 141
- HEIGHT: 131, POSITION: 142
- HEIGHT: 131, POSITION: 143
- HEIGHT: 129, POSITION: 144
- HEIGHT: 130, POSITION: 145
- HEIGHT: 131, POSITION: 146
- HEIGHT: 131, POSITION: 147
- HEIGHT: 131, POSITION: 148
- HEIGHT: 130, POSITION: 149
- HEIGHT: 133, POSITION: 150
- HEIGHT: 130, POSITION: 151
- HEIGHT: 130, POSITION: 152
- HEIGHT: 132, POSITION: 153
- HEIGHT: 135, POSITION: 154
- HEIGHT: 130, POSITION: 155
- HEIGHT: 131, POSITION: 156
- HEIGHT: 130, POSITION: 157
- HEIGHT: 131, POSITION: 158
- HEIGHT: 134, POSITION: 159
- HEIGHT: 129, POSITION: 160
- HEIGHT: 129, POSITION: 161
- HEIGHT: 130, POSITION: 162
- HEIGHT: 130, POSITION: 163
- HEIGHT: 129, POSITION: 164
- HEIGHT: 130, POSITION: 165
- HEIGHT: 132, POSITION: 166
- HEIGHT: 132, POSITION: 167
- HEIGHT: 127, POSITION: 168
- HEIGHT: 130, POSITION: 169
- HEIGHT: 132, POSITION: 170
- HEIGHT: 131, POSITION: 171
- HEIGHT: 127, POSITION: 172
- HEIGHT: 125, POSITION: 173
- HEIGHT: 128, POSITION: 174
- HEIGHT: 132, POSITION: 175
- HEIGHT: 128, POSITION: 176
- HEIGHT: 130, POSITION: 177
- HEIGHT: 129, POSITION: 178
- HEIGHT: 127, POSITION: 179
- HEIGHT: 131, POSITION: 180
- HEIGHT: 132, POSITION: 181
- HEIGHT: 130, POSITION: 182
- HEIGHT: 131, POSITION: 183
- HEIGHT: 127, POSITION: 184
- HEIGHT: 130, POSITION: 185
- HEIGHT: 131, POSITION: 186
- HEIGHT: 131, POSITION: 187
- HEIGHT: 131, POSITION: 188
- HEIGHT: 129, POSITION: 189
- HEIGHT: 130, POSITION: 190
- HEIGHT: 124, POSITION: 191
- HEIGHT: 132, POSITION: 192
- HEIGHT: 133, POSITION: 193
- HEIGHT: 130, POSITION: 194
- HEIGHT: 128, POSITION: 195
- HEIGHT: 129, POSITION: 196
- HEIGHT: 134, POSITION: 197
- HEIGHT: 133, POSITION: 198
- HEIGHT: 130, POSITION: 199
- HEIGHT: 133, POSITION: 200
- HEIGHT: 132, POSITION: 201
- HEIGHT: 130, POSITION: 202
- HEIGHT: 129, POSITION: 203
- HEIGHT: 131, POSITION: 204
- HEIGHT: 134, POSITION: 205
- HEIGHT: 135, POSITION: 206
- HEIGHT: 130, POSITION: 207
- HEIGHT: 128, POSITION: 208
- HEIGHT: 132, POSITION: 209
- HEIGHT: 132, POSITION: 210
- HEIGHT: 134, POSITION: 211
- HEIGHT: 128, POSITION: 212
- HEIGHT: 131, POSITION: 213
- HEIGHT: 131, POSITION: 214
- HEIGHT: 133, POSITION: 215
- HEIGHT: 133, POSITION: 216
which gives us 64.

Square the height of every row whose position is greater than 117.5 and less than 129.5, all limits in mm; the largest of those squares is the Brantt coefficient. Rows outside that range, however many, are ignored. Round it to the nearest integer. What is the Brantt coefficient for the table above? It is 17956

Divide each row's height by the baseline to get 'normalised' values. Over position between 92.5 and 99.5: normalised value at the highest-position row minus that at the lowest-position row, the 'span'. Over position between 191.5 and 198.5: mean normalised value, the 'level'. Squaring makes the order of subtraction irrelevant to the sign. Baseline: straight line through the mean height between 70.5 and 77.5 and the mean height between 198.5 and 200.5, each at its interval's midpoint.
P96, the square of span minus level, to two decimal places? 1.62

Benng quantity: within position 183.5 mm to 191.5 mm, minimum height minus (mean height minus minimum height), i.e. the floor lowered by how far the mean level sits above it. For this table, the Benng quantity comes 119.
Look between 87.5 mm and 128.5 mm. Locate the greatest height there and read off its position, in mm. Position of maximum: 88 mm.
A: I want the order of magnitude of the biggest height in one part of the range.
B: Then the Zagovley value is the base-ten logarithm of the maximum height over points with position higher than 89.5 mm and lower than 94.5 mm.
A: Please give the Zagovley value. 2.16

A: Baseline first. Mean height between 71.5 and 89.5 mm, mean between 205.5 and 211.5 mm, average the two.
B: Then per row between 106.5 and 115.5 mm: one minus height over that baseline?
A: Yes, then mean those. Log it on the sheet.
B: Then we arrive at 0.308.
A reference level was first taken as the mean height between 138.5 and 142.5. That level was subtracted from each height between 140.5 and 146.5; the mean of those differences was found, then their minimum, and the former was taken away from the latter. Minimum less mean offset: -2.2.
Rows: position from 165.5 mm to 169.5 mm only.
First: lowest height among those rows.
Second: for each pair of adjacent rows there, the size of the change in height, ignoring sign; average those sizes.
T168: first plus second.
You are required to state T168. 130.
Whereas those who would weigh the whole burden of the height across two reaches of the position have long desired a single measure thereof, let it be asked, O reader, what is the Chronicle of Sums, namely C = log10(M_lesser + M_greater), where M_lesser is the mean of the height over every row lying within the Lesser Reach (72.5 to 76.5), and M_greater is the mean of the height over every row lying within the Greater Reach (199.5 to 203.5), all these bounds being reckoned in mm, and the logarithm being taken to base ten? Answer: 2.46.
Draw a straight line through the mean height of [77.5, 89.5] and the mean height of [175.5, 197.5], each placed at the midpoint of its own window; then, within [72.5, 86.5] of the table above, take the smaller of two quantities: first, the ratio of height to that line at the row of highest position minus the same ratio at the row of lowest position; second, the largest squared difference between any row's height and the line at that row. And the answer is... 0.092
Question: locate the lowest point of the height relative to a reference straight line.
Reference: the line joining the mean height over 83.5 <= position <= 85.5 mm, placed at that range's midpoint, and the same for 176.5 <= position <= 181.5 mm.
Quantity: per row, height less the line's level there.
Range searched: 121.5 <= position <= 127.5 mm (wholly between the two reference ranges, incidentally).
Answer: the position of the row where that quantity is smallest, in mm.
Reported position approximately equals 122 mm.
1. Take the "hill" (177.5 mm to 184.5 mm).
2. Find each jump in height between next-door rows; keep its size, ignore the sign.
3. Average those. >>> 2.3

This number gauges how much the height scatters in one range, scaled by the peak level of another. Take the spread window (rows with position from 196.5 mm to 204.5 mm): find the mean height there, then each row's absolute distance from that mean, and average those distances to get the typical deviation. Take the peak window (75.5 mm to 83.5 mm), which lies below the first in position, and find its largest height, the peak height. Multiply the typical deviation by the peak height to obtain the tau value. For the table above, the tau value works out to 249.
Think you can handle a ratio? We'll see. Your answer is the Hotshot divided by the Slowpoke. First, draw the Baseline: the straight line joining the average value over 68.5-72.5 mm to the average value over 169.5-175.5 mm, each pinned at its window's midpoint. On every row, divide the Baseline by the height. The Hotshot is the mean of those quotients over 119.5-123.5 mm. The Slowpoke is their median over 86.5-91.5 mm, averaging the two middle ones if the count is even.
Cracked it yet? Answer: 1.091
